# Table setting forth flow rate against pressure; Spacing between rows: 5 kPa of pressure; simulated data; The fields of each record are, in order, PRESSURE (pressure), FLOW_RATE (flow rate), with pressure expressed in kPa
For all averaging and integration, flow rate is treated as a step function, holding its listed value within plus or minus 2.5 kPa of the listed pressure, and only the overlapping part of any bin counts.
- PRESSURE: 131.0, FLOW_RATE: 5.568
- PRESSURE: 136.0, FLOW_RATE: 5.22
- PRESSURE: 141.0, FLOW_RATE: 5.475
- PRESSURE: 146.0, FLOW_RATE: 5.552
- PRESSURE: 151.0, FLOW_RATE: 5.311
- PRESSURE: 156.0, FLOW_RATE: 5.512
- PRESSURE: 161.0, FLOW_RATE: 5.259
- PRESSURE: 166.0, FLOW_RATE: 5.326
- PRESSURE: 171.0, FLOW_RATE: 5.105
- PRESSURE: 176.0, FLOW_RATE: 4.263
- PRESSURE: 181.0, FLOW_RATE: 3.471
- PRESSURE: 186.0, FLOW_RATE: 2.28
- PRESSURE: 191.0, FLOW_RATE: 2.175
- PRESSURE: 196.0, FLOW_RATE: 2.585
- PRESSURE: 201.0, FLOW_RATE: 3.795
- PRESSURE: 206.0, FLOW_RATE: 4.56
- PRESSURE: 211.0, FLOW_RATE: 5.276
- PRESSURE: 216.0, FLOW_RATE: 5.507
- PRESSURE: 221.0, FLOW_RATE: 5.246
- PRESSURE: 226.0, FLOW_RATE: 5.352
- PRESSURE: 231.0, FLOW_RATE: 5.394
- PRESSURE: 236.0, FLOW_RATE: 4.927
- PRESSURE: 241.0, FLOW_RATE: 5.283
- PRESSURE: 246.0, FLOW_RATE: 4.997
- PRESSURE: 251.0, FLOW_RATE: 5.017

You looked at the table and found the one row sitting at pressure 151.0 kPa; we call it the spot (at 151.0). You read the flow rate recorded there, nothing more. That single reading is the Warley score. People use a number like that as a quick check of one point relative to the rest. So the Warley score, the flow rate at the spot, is 5.311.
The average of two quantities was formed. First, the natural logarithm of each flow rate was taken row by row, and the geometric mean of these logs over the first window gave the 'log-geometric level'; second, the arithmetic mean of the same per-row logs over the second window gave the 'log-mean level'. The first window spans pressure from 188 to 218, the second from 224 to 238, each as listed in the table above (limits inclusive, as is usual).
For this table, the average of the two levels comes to 1.46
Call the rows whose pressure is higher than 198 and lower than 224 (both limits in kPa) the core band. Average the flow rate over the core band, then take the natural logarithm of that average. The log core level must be 1.58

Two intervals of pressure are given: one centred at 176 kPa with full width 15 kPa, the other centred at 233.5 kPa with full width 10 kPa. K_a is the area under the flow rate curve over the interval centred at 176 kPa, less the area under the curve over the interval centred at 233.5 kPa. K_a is 13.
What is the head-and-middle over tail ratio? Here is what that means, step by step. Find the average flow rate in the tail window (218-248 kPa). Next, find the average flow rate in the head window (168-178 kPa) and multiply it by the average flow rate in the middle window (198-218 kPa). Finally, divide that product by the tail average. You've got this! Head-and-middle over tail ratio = 4.3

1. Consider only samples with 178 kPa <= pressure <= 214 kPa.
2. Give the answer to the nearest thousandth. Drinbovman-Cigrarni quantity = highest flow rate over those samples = 5.276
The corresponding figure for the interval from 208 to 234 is 5.507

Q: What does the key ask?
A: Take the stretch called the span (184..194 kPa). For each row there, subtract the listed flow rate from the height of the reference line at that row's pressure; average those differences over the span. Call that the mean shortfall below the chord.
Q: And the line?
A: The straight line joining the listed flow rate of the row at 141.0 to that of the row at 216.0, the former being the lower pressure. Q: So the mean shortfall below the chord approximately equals 3.3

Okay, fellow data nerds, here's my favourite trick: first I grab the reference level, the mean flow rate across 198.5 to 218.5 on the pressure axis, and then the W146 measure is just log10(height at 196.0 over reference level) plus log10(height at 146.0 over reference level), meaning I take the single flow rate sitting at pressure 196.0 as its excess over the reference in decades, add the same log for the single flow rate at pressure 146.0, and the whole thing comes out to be -0.20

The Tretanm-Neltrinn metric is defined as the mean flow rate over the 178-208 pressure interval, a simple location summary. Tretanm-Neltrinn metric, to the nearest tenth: 3.1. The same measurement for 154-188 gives 4.5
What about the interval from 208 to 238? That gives 5.3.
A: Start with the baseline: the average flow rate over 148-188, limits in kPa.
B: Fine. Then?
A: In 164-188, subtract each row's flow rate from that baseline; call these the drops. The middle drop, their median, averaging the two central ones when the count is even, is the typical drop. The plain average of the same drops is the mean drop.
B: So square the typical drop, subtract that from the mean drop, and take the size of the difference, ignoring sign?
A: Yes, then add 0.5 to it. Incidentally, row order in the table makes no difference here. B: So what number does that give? 0.89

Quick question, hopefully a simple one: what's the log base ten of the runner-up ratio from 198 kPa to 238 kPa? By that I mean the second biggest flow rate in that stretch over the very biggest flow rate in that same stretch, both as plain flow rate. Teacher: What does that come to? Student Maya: -0.009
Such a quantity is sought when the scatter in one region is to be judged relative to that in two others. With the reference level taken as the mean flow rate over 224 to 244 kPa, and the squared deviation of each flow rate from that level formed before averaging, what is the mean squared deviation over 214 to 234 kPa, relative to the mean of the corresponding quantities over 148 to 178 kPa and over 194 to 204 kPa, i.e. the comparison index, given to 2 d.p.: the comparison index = 0.01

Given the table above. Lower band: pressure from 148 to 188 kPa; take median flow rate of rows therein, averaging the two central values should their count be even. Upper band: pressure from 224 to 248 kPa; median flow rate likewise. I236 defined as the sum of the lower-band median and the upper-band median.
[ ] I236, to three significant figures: 10.5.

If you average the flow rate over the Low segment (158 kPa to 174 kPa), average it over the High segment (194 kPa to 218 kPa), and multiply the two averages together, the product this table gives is 22.7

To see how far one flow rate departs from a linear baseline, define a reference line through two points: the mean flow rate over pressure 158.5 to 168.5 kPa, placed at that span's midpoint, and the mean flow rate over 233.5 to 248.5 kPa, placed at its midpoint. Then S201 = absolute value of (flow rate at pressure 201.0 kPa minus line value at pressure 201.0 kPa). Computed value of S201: 1.4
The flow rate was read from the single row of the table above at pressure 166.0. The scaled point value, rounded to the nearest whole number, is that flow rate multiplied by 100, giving 533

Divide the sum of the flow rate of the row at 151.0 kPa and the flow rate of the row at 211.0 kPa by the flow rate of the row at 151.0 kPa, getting 1.993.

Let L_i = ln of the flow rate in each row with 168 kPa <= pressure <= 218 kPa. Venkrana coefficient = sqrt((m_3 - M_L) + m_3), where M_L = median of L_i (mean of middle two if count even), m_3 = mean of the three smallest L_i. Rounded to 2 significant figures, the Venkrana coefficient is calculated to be 0.56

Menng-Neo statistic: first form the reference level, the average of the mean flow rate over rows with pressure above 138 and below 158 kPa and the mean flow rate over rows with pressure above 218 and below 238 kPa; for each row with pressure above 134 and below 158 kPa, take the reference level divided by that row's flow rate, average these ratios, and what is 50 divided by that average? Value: 50.6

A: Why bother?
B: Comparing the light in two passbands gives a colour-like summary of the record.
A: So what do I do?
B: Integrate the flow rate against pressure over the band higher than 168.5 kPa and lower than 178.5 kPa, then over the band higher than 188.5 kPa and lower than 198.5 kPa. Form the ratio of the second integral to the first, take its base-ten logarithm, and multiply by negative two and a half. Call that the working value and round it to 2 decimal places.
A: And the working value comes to 0.74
